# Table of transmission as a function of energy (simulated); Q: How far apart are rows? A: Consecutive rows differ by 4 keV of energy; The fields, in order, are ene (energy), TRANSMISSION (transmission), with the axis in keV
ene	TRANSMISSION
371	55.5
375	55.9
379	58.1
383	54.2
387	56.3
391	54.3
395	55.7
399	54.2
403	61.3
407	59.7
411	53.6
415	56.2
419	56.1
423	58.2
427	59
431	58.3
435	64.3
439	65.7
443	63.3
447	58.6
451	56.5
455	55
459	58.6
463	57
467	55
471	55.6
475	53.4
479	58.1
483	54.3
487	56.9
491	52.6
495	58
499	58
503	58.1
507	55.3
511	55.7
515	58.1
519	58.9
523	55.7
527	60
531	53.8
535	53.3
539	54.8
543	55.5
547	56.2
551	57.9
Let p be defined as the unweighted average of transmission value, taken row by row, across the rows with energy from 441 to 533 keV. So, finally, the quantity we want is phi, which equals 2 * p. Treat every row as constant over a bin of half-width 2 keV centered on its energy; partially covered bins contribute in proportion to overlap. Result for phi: 113.6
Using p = 56.8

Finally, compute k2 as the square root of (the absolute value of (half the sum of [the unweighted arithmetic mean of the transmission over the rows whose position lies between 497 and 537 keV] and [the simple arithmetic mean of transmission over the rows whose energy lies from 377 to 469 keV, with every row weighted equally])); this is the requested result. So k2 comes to 7.566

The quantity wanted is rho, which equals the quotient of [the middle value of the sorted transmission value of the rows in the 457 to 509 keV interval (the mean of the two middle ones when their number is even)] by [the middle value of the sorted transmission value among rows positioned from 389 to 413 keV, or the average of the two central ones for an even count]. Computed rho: 1.03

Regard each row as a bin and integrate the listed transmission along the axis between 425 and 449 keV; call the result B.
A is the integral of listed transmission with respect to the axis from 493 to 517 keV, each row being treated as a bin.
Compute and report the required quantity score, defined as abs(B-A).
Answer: 104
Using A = 1373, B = 1477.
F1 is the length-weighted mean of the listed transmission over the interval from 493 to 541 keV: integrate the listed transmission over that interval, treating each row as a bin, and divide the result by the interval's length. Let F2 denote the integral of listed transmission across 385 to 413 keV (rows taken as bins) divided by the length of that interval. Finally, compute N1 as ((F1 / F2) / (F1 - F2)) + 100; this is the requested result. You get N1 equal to 105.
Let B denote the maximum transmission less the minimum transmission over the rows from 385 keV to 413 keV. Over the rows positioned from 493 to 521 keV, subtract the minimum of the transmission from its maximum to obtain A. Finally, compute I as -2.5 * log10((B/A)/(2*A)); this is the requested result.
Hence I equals 1.3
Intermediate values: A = 4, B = 7.7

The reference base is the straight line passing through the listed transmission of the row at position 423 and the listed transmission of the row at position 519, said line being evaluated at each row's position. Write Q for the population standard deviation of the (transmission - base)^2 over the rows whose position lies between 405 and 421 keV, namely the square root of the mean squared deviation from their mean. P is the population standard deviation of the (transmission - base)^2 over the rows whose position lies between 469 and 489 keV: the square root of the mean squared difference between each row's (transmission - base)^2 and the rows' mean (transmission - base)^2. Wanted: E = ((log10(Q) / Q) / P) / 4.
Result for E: 0.0030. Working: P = 9.9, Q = 7.3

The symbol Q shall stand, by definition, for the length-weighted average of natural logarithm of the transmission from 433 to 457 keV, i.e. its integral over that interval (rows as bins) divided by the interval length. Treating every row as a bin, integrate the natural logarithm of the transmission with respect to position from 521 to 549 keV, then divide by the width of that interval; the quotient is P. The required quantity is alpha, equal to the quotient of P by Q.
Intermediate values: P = 4.02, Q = 4.10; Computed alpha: 0.98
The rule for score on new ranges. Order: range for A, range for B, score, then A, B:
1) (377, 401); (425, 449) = 146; 1331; 1477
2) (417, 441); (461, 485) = 113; 1446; 1334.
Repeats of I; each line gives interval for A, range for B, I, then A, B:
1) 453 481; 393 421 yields 2.1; 5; 7.7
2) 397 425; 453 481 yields 3.4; 8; 5.2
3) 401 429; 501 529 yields 3.5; 8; 4.7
